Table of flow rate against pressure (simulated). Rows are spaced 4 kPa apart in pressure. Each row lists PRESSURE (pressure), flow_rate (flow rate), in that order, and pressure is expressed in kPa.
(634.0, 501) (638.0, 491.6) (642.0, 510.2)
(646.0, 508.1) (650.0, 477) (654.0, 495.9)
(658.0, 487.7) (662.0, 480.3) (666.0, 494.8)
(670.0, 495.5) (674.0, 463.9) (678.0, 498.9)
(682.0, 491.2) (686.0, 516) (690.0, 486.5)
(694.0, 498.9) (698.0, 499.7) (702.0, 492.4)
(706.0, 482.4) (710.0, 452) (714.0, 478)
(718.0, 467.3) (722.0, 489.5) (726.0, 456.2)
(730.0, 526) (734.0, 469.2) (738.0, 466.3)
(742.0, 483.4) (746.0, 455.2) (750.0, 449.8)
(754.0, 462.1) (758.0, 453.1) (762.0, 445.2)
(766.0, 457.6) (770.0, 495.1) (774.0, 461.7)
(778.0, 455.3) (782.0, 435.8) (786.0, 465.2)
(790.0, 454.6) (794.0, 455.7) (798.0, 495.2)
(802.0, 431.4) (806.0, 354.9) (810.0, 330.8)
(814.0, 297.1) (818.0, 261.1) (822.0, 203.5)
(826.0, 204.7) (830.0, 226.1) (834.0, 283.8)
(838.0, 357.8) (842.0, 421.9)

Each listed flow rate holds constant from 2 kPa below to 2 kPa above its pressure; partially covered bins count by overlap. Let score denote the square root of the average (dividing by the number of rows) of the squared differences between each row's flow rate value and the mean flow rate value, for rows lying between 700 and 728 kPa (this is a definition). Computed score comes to 15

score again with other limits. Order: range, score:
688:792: 21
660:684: 12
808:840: 54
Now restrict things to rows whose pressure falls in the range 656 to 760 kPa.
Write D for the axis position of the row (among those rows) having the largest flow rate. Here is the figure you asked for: 730.0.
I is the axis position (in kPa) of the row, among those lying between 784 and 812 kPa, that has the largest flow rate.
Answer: 798.0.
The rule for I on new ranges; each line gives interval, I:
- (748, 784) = 770.0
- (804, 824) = 806.0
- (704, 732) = 730.0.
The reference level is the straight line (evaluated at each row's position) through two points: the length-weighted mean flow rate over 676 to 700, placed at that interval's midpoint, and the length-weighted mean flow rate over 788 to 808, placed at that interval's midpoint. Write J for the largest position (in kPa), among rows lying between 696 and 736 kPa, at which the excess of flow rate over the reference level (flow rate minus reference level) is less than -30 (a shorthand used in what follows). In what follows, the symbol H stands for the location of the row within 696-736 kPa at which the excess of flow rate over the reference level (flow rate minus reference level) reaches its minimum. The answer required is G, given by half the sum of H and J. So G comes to 710 kPa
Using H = 710.0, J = 710.0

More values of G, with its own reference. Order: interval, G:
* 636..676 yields 662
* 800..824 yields 822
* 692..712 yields 710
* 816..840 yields 830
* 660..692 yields 674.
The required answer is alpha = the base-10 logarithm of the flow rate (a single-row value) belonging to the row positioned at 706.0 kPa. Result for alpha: 2.68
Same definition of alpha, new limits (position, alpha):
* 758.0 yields 2.66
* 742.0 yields 2.68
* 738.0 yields 2.67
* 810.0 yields 2.52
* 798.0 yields 2.69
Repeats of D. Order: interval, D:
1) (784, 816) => 798.0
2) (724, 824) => 730.0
